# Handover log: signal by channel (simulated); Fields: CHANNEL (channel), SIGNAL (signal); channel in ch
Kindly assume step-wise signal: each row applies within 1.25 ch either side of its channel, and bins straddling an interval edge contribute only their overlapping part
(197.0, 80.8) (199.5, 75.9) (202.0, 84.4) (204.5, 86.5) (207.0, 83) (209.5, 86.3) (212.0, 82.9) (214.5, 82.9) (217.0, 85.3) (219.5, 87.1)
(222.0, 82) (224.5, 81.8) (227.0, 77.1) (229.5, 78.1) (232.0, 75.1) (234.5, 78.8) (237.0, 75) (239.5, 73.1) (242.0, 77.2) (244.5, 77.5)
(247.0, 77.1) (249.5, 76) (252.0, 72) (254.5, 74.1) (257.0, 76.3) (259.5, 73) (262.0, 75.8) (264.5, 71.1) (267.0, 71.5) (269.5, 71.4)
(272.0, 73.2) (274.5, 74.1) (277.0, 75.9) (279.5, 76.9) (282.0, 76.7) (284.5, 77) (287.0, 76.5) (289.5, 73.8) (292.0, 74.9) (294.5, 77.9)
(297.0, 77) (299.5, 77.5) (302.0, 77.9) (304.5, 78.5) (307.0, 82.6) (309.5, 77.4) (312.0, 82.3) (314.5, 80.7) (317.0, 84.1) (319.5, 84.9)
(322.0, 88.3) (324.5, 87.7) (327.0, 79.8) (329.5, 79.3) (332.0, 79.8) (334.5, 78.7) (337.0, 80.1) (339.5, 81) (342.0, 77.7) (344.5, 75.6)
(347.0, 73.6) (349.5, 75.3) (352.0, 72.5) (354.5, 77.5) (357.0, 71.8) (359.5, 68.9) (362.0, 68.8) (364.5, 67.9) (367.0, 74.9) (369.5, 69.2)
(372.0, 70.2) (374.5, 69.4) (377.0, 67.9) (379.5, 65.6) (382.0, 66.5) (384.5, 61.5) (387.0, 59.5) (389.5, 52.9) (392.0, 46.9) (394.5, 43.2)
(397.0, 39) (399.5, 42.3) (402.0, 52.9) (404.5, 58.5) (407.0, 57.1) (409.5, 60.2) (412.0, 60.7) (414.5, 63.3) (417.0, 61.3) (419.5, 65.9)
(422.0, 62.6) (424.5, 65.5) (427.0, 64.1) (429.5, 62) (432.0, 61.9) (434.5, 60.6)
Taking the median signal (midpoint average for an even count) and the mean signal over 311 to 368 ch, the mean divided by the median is 0.99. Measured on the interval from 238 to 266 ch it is 0.99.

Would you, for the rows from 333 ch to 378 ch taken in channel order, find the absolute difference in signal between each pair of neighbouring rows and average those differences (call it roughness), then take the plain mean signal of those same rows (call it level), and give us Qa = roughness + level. 76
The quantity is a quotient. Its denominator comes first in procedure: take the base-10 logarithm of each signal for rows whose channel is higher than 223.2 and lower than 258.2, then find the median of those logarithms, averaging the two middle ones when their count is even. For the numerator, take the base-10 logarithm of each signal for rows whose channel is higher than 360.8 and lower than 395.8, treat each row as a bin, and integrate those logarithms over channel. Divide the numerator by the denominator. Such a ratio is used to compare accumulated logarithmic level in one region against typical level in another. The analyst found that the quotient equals 33.3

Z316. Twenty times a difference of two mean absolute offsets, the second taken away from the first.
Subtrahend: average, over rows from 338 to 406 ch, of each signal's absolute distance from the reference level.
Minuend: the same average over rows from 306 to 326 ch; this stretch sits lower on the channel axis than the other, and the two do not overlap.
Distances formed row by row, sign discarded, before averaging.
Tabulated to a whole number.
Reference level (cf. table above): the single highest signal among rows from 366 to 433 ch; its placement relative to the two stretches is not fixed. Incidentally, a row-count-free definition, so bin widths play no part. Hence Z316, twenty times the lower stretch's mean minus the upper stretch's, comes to -48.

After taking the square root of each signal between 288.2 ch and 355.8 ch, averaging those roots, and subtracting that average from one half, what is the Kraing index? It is -8.4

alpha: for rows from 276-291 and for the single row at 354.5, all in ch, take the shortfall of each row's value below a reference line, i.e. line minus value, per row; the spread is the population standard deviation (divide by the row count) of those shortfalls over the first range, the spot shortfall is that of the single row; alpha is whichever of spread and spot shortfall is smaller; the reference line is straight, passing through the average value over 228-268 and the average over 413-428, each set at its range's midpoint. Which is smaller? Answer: -9.4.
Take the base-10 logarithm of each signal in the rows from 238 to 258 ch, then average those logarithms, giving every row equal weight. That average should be 1.88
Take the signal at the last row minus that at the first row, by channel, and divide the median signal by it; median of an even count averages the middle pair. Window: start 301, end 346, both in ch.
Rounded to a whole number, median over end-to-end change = -35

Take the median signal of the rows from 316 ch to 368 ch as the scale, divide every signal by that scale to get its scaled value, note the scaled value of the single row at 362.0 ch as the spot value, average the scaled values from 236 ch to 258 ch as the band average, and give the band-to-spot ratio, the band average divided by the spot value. 1.10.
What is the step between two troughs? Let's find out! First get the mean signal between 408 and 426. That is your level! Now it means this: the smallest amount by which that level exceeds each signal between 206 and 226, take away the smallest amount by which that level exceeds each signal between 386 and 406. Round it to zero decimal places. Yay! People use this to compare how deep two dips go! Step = -28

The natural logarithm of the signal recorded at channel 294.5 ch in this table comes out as 4.36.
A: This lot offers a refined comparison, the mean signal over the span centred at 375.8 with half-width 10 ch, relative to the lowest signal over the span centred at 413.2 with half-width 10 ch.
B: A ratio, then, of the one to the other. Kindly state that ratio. 1.19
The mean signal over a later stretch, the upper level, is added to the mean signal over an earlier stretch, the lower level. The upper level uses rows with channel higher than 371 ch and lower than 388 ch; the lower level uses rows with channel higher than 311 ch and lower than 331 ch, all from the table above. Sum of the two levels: 149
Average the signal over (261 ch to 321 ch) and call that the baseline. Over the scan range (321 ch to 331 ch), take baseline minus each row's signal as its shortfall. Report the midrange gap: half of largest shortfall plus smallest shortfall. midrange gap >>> -7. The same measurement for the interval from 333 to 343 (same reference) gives -2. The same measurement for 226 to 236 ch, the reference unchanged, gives 0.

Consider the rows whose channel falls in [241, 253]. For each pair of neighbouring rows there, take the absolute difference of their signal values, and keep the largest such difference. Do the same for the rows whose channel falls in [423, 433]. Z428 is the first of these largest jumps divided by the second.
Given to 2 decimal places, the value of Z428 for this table 1.90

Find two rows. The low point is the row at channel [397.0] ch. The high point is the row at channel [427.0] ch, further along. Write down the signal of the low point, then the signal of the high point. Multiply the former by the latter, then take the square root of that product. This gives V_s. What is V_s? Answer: 50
